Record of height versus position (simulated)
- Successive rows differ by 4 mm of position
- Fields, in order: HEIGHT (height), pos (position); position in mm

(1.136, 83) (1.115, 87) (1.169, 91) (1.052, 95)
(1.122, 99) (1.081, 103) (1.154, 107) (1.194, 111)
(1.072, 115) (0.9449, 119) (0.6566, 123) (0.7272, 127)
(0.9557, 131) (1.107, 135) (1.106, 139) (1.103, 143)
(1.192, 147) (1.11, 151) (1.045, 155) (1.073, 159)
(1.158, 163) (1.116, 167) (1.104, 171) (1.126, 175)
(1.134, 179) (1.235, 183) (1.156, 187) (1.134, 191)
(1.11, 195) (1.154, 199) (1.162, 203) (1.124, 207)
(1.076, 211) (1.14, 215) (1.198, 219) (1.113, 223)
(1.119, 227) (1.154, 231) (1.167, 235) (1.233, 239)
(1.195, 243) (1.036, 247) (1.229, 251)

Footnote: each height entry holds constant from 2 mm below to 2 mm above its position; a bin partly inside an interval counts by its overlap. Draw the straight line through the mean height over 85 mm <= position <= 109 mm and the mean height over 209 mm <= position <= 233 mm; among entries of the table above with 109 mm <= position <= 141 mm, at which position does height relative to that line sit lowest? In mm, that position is 123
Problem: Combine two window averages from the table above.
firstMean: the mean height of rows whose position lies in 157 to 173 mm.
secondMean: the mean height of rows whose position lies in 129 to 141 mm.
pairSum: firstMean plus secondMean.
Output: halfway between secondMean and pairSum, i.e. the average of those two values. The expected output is 1.61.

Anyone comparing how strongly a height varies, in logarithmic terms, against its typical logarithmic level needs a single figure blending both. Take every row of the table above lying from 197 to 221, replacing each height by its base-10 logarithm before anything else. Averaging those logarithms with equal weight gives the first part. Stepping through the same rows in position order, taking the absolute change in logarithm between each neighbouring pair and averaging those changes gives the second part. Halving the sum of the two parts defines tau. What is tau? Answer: 0.0371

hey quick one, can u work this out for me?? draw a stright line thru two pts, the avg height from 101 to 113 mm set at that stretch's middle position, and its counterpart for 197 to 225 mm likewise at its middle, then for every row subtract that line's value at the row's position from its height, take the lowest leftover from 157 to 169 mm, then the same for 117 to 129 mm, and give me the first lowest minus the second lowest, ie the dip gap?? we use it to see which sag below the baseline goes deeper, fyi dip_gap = 0.42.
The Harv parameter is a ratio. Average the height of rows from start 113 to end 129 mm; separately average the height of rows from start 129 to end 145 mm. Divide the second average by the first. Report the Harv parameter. 1.26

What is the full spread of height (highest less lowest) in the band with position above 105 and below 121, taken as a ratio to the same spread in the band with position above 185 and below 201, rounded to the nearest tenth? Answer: 5.4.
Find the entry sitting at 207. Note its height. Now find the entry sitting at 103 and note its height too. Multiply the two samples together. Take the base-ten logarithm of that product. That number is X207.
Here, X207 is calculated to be 0.085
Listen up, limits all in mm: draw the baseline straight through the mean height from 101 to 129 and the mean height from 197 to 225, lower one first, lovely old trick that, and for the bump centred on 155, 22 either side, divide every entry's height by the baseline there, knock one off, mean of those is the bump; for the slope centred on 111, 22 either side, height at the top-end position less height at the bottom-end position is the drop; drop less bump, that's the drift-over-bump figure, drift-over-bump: -0.28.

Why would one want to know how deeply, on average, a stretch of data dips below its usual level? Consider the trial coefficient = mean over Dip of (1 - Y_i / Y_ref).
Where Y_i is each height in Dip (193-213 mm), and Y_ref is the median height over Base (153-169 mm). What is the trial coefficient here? -0.028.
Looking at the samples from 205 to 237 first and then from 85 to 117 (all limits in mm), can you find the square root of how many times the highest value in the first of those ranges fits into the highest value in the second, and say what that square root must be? 1.00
